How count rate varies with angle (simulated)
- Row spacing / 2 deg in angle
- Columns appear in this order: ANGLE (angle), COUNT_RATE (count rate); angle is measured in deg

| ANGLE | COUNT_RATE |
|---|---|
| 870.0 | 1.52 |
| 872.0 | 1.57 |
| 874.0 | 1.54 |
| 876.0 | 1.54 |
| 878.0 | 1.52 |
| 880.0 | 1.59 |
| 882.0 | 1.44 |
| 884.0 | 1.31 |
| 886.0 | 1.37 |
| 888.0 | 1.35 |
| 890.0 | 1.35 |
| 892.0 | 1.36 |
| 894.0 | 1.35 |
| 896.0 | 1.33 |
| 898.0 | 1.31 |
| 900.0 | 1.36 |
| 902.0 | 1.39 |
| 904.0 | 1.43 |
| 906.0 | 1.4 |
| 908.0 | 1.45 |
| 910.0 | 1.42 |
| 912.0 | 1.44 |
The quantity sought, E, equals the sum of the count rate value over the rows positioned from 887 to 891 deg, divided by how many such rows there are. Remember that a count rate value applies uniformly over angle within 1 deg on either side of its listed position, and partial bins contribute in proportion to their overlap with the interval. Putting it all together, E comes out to 1.35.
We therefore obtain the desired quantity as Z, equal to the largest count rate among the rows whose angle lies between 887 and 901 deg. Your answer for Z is 1.36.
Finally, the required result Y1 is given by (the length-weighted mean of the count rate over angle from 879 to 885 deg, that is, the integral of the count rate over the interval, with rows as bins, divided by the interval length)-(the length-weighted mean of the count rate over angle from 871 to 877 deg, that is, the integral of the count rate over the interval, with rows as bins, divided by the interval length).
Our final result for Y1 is -0.10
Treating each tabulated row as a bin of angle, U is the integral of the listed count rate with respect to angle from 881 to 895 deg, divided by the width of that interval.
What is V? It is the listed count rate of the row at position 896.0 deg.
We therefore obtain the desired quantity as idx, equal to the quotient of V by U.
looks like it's 0.98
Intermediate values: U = 1.36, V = 1.33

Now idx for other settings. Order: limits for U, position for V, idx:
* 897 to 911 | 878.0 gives 1.09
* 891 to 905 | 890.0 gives 0.99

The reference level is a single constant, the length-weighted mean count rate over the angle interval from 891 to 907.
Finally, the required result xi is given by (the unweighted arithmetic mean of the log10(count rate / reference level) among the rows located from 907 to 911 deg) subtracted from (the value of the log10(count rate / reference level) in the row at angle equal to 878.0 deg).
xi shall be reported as 0.03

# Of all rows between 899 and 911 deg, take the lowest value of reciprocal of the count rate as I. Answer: 0.690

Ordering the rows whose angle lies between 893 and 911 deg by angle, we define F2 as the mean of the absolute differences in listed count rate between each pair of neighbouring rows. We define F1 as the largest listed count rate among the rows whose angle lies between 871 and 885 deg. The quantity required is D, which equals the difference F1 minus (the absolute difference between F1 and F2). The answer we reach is 0.034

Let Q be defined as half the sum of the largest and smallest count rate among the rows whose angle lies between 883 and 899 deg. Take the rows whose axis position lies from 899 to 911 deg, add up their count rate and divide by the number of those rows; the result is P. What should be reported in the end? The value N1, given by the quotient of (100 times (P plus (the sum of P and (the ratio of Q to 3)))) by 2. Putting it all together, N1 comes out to 163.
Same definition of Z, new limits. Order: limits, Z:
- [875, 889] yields 1.59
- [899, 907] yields 1.43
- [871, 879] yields 1.57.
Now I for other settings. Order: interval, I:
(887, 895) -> 0.735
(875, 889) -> 0.629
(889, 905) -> 0.699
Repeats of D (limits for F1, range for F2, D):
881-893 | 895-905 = 0.035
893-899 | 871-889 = 0.060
